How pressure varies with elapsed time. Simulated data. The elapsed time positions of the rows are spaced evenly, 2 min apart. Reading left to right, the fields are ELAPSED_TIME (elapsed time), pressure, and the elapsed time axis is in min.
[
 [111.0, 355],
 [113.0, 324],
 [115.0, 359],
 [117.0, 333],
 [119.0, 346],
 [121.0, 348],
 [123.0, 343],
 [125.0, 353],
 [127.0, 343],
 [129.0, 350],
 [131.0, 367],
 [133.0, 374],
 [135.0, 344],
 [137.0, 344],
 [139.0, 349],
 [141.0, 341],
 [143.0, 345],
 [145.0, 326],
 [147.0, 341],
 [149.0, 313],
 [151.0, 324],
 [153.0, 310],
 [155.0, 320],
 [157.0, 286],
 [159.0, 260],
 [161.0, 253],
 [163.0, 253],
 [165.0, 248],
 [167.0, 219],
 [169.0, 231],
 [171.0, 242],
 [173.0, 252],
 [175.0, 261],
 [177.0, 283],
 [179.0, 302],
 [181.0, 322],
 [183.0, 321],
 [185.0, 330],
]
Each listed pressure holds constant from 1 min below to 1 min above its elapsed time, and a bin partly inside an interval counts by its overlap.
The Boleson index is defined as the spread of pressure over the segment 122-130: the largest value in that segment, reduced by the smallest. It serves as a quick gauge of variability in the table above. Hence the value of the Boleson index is 10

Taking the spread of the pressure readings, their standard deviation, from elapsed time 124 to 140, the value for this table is 11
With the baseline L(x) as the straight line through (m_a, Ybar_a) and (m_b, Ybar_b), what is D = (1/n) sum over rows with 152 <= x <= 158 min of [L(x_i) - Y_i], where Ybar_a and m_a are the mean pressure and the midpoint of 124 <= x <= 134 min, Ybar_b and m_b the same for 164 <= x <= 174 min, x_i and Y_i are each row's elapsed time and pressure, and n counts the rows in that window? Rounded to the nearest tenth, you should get -25.3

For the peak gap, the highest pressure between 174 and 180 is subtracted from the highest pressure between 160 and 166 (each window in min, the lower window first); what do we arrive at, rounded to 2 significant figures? -49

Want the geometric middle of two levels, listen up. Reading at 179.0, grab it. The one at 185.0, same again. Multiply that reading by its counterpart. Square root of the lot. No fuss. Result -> 316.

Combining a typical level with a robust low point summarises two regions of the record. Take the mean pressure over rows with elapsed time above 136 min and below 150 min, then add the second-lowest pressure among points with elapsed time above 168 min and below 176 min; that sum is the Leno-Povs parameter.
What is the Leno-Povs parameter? 579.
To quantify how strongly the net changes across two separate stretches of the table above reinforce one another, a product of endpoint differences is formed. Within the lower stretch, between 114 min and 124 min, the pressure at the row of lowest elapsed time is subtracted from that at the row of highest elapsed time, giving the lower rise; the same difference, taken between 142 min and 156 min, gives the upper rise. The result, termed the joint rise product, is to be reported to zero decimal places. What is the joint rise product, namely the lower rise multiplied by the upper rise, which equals 400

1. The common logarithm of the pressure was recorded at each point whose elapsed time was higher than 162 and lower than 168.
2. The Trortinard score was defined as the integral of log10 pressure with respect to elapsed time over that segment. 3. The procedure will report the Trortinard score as 14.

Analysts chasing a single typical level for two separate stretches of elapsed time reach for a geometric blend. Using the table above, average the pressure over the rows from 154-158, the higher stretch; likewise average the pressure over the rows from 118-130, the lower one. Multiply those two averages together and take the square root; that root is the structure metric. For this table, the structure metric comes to 324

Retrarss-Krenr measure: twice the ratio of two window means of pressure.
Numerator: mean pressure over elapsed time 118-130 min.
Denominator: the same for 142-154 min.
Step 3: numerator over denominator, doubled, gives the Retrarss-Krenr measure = 2.13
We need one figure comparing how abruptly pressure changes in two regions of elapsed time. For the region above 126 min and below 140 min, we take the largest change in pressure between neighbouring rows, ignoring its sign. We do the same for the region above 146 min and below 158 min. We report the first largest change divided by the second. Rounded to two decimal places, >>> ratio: 0.88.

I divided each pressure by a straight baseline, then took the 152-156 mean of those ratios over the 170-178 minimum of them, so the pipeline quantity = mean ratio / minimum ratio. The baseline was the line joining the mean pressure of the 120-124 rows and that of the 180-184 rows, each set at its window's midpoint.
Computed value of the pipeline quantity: 1.28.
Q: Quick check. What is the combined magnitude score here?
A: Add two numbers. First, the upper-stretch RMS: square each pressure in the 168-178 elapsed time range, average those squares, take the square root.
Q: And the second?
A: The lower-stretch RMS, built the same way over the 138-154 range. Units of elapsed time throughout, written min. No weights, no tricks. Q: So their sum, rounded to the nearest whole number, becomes 586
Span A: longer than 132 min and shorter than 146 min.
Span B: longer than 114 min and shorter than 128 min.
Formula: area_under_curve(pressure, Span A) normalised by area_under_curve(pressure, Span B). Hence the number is 1.00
